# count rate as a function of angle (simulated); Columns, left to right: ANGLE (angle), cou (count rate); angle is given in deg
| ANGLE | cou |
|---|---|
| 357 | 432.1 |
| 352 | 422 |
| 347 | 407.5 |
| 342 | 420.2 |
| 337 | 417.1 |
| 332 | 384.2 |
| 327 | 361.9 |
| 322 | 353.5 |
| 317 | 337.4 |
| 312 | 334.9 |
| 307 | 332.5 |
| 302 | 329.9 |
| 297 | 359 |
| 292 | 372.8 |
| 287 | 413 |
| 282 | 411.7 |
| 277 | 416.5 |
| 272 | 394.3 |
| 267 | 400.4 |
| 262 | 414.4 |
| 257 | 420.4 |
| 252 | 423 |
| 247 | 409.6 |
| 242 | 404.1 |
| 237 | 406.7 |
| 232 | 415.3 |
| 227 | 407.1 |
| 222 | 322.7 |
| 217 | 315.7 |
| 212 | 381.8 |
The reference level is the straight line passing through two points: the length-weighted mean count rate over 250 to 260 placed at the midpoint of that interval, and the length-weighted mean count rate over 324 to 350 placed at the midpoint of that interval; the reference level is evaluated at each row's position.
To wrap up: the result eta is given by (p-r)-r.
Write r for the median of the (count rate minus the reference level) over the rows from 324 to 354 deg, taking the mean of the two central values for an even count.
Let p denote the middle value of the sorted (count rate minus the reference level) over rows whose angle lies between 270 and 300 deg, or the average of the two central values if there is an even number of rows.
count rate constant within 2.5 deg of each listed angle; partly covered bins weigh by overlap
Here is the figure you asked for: -44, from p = -12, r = 16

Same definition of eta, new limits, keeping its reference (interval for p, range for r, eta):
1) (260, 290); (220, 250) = 37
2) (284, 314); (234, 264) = -41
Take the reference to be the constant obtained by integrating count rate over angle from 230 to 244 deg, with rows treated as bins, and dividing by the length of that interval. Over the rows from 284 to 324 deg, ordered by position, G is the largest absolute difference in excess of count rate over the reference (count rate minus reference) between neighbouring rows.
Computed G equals 40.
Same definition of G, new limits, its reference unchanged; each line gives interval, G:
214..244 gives 84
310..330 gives 16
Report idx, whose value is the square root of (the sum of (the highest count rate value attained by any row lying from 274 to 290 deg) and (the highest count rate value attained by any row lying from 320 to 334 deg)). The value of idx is 28.30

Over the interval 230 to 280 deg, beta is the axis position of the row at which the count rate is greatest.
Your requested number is 252 deg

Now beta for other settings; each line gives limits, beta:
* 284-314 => 287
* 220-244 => 232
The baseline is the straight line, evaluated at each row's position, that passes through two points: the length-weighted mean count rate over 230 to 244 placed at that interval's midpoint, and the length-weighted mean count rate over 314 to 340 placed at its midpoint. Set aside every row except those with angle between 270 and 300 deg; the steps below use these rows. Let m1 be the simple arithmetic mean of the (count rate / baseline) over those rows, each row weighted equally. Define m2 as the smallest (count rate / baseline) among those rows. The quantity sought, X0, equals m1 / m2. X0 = 1.08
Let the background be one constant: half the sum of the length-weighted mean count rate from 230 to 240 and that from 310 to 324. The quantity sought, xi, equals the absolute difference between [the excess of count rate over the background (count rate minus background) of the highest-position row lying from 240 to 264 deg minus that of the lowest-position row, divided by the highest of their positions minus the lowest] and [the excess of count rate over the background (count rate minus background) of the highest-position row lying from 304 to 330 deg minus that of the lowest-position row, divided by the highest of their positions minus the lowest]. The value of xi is 1.0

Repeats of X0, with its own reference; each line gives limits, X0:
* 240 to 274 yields 1.03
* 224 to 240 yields 1.01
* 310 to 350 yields 1.15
